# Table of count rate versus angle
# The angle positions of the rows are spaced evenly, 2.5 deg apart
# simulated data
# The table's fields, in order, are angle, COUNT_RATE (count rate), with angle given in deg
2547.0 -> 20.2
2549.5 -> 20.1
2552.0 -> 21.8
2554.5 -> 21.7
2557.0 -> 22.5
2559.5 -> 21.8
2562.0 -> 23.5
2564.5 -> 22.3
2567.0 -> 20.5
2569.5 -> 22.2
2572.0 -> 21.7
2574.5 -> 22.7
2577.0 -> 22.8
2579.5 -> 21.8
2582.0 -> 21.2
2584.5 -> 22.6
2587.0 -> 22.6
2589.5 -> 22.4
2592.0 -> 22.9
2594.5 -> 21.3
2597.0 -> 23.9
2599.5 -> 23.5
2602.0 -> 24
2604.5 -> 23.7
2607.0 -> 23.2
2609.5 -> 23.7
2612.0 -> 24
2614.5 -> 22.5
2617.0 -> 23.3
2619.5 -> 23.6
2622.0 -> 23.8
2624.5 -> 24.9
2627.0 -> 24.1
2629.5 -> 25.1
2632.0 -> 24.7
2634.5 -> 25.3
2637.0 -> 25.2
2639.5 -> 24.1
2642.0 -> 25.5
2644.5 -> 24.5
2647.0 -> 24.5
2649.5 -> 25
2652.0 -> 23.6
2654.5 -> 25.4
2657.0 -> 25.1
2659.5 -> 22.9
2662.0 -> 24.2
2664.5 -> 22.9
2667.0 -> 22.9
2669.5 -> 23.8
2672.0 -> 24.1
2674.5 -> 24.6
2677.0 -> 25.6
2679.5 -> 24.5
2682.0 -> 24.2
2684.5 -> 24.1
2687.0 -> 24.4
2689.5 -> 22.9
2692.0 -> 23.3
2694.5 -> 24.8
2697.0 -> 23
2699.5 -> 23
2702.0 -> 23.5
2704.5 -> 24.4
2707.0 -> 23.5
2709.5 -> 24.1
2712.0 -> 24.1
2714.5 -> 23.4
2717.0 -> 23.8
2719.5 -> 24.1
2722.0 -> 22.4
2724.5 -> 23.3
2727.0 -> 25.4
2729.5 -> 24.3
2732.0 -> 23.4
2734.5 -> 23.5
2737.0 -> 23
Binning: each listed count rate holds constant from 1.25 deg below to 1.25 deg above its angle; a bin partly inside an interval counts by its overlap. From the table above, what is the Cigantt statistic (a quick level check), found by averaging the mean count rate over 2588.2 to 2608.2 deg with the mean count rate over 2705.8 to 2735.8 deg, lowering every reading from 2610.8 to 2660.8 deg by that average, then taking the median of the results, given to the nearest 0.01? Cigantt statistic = 1.06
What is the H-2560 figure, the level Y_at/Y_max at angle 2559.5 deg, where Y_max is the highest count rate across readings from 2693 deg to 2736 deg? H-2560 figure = 0.86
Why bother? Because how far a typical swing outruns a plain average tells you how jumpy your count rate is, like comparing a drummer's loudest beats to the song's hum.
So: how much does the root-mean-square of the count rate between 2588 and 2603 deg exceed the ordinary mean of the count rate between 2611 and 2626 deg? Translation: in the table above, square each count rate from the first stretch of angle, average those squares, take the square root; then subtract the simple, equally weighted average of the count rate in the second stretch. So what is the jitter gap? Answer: -0.7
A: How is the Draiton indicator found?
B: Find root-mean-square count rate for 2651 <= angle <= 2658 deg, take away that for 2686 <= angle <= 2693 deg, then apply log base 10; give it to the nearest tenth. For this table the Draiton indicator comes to 0.1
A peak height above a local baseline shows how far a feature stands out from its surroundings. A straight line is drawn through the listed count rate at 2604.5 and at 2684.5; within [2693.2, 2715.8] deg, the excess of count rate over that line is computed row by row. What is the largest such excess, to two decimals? 0.65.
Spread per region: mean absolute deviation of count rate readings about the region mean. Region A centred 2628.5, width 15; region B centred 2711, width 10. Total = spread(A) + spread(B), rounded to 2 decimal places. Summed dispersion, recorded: 0.79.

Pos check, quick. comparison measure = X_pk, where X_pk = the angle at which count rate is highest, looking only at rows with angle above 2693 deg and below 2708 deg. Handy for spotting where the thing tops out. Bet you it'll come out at 2694.5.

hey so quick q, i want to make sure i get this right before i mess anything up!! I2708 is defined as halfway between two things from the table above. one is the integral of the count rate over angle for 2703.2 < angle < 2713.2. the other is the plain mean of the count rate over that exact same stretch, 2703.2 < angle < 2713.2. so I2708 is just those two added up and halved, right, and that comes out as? 132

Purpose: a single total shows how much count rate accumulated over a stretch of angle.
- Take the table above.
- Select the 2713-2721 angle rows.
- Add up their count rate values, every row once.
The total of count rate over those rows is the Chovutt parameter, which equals 71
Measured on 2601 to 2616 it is 141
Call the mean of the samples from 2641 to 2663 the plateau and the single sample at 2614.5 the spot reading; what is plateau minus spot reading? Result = 2.0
